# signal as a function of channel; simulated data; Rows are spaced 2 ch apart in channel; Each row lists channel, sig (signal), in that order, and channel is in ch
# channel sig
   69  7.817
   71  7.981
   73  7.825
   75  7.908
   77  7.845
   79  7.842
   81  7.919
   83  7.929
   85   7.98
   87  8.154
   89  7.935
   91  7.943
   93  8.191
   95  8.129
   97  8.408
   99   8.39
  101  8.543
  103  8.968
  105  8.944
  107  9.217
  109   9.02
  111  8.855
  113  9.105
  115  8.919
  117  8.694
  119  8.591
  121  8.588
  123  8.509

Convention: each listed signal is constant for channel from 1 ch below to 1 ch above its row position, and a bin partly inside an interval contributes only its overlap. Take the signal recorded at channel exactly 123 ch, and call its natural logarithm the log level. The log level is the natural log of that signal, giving 2.14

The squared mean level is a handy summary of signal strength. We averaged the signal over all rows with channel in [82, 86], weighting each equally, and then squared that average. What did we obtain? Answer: 63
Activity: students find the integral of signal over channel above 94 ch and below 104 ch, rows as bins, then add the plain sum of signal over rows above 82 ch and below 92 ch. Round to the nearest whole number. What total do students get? 125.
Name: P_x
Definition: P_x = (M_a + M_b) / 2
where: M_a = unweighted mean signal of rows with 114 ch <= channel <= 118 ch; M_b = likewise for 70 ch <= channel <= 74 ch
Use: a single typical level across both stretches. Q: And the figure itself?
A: 8.35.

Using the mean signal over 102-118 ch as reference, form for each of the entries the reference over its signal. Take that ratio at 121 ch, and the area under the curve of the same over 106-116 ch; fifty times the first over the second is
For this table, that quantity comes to 5.3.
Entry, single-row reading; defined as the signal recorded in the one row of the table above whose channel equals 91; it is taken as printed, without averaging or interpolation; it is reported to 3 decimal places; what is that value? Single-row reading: 7.943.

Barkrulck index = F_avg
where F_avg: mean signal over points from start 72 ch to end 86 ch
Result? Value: 7.9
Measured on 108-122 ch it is 8.8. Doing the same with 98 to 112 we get 8.8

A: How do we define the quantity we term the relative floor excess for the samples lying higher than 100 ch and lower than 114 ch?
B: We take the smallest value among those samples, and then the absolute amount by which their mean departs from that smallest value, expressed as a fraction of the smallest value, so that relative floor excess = 0.048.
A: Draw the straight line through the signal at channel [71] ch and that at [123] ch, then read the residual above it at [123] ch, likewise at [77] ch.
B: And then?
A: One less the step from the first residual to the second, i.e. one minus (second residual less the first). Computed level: 1.2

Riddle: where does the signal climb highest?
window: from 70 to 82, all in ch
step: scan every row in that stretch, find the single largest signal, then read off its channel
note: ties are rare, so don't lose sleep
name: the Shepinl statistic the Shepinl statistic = 71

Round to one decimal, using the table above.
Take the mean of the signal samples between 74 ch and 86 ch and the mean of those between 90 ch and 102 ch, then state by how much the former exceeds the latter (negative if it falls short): -0.4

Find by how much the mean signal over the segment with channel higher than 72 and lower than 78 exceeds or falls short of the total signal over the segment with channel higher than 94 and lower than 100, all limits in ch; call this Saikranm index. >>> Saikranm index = -17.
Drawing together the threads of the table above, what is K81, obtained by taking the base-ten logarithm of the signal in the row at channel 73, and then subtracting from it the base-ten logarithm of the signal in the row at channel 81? -0.0052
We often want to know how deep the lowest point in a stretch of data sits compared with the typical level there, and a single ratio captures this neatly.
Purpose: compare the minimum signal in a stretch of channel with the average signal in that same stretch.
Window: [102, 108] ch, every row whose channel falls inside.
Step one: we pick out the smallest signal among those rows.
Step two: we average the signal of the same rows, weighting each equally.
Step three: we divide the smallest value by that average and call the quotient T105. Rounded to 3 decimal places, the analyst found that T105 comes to 0.989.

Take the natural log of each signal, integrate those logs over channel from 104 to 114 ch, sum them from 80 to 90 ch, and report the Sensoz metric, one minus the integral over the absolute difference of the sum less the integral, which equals -0.89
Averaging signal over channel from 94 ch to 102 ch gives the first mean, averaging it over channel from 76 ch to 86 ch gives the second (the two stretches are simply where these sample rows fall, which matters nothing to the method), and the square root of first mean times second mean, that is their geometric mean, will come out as 8.1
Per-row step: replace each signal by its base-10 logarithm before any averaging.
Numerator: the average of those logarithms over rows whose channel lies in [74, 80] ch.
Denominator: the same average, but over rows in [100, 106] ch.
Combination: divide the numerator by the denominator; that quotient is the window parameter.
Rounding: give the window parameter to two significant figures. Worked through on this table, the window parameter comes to 0.95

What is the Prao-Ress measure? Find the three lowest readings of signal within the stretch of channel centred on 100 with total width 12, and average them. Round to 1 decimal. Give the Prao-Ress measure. 8.3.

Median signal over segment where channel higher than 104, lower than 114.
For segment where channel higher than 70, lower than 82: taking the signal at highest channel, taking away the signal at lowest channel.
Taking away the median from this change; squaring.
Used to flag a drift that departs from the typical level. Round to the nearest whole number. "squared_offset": 82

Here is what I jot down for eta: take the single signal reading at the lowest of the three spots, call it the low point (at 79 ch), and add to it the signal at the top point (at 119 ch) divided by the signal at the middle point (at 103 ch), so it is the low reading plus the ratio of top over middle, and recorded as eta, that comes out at 8.80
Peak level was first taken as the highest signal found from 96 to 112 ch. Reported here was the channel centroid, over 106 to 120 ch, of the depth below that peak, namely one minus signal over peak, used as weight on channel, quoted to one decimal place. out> 115.3 ch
